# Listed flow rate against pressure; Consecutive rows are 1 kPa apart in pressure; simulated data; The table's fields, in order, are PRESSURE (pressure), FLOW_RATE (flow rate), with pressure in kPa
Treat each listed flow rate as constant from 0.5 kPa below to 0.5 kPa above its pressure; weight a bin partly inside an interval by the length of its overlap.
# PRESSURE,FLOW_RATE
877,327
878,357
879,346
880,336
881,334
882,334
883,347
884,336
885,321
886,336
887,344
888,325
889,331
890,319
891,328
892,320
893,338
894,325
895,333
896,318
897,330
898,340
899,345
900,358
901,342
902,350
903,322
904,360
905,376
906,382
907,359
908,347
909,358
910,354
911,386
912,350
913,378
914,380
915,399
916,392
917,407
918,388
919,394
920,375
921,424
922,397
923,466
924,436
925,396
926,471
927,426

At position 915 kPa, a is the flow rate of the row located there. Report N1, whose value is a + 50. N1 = 449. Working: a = 399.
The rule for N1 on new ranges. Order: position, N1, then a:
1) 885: 371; 321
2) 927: 476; 426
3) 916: 442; 392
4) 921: 474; 424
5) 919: 444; 394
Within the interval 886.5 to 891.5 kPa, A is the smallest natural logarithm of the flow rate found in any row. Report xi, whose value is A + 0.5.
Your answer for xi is 6.27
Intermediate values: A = 5.77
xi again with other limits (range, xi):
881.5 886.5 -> 6.27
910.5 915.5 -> 6.36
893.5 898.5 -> 6.26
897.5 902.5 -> 6.33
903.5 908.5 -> 6.35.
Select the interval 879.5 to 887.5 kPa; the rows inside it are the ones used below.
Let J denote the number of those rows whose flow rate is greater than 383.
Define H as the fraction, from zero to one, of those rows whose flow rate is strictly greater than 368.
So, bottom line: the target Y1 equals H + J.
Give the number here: 0.00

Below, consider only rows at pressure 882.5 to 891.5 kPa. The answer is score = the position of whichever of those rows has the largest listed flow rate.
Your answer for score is 883 kPa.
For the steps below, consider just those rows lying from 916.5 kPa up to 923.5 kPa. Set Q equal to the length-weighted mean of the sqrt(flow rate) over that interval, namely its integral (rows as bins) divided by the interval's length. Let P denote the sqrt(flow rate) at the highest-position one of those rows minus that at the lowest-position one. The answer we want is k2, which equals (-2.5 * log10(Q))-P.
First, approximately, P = 1.4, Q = 20.2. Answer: -4.7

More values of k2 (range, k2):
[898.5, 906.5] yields -4.2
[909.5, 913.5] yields -3.8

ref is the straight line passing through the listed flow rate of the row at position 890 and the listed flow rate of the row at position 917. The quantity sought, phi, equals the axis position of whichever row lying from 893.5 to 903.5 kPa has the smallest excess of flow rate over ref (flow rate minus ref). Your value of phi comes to 903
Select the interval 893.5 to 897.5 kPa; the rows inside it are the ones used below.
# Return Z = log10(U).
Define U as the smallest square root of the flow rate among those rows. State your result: 1.25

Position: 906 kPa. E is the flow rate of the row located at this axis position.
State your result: 382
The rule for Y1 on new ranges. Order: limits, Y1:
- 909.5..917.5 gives 4.75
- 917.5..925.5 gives 8.00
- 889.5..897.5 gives 0.00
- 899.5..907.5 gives 0.25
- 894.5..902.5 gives 0.00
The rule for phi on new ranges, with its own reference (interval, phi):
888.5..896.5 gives 896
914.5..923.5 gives 920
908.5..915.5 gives 912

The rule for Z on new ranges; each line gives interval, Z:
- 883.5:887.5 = 1.25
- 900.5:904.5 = 1.25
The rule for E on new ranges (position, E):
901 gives 342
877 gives 327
